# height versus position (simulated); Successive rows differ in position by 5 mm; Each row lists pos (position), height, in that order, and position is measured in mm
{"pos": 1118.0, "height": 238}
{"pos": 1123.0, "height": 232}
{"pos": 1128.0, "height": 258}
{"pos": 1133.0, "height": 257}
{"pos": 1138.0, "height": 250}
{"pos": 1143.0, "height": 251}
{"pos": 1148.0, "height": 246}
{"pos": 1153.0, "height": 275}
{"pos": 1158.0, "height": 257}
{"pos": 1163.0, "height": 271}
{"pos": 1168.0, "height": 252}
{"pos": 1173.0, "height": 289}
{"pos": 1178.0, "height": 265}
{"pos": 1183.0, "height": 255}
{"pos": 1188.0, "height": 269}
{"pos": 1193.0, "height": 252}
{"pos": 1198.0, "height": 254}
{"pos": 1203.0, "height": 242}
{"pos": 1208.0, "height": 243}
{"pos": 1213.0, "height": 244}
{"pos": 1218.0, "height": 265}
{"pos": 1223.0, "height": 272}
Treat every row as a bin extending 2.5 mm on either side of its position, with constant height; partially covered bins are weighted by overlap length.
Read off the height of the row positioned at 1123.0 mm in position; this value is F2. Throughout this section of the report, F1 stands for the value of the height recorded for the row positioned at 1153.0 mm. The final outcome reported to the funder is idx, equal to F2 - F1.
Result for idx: -43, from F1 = 275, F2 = 232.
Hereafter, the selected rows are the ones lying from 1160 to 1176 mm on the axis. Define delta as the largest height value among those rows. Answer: 289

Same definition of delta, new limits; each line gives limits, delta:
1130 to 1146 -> 257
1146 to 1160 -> 275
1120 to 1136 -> 258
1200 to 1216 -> 244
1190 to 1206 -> 254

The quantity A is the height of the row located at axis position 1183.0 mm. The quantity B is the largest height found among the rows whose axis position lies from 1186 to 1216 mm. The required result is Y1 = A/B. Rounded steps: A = 255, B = 269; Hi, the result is 0.95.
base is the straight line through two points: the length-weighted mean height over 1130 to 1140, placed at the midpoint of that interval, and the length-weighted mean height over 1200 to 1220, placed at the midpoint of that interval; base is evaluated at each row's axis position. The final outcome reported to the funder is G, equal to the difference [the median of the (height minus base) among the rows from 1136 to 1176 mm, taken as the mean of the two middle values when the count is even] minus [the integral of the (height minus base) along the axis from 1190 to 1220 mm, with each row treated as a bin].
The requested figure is -41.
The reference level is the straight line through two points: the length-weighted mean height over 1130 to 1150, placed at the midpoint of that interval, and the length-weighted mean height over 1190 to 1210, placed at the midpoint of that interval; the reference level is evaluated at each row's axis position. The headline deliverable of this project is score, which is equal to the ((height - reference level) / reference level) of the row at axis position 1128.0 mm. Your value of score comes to 0.024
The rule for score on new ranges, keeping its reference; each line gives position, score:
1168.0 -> 0.008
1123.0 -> -0.080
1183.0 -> 0.023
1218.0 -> 0.071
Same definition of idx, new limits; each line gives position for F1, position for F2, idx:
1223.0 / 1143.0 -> -21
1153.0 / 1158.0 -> -18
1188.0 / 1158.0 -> -12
